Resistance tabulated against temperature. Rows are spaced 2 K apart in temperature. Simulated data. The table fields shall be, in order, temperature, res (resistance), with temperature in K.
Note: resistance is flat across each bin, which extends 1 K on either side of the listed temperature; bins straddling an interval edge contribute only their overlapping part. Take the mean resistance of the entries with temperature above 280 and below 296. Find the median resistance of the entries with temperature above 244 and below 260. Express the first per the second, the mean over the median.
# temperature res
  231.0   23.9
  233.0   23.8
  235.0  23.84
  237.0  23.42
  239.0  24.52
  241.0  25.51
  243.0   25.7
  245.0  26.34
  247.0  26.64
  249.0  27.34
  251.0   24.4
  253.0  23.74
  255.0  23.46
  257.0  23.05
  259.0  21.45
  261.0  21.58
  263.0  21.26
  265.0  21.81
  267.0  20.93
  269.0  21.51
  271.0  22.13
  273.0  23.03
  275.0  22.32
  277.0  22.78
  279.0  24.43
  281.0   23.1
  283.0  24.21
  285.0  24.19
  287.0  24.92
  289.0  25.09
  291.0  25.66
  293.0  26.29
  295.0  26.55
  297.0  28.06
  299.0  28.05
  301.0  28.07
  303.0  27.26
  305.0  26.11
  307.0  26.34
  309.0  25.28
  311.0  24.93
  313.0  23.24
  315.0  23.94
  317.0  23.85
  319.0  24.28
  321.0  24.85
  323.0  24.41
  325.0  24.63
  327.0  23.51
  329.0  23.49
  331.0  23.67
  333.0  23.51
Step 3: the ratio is 1.04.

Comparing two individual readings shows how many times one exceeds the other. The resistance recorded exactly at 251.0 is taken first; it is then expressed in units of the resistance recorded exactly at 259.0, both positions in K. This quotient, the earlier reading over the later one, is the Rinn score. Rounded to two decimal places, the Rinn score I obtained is 1.14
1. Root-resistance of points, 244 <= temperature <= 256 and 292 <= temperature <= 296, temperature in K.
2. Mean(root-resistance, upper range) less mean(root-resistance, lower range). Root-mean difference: 0.11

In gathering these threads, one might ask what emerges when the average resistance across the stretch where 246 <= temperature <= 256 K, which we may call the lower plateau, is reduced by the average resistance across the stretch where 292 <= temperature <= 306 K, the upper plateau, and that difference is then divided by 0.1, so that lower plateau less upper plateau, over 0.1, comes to -21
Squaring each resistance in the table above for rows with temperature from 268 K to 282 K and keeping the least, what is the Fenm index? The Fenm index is 463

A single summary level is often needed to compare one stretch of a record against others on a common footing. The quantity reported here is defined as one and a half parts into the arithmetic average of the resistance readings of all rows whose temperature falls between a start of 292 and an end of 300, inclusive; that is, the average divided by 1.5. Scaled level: 18.2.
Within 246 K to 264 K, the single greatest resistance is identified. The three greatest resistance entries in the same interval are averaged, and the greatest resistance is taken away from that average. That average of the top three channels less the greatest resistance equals -1.21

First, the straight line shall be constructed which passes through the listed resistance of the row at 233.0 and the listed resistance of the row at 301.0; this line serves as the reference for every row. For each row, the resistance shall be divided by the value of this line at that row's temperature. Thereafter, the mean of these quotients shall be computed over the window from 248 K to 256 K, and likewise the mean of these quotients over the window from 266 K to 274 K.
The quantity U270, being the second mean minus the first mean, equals -0.15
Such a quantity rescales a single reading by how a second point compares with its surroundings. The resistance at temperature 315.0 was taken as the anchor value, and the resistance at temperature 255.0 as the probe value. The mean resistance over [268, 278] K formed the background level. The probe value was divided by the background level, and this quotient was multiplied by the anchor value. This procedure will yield 25.1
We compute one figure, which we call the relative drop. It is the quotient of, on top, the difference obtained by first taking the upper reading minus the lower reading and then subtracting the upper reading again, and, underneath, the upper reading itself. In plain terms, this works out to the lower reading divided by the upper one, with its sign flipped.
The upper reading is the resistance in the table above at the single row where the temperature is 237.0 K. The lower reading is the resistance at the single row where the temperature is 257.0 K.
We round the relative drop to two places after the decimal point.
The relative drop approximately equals -0.98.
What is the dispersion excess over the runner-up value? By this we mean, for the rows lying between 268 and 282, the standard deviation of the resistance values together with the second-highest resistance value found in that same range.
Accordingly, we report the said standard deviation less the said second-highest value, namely -22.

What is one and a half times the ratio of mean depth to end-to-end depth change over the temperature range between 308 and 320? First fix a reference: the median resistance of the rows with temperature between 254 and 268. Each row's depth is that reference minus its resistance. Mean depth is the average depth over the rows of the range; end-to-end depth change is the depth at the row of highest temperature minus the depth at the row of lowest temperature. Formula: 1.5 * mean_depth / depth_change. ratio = -4.0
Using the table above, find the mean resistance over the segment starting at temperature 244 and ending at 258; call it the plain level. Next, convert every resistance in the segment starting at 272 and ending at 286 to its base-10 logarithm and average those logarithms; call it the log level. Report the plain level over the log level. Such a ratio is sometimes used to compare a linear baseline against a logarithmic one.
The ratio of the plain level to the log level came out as 18.2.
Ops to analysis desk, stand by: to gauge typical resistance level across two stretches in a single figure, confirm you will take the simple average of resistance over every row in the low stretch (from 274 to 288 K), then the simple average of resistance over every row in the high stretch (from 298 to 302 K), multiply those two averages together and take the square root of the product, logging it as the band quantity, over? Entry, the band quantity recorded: 25.8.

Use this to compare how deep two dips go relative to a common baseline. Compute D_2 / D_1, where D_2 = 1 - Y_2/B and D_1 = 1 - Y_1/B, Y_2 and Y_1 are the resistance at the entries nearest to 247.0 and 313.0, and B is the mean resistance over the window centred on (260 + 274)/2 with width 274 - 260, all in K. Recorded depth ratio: 3.3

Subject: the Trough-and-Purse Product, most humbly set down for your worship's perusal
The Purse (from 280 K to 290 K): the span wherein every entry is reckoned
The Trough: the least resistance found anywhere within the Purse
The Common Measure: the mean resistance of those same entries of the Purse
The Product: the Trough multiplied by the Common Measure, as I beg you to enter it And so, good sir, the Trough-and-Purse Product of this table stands 561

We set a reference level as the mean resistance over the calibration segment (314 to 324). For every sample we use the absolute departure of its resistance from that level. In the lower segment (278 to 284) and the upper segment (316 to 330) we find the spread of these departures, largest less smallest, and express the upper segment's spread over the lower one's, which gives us 0.69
